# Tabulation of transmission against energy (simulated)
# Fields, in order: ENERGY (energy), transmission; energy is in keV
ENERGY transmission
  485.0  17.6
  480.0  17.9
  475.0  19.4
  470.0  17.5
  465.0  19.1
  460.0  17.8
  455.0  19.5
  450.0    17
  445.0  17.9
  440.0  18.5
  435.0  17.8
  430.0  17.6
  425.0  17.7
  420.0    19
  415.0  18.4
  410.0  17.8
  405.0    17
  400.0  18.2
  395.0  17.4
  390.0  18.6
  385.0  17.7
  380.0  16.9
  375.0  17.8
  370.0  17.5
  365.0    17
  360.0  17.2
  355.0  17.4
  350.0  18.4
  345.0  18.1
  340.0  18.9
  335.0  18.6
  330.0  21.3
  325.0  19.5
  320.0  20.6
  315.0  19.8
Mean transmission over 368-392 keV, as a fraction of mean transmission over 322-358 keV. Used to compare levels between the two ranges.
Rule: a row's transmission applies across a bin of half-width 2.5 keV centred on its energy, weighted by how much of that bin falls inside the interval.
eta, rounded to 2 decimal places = 0.94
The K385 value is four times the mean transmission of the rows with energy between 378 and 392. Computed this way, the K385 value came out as 70.9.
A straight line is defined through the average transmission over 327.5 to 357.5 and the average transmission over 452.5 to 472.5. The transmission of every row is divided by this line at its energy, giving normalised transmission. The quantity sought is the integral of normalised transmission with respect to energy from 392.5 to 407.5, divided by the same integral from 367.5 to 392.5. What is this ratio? 0.60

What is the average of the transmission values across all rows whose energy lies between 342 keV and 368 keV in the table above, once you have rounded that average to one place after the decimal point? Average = 17.6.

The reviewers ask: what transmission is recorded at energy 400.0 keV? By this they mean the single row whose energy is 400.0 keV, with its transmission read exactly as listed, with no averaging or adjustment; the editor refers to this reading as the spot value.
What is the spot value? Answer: 18.2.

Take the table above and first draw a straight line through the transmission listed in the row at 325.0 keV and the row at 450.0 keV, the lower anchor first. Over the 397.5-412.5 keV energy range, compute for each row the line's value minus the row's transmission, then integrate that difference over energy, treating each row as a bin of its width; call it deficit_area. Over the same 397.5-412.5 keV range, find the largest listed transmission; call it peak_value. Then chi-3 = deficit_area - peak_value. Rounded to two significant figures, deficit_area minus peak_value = -15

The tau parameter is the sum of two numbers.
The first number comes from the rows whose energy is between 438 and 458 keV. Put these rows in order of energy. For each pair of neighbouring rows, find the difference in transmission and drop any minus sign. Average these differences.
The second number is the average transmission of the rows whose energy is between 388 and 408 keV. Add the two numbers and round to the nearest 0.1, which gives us 19.1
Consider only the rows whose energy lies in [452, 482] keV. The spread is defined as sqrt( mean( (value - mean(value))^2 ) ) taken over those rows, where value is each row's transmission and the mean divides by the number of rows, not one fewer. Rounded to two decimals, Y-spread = 0.82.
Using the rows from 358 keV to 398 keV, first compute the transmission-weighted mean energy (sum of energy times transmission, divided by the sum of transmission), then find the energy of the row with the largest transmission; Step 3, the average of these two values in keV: 383.8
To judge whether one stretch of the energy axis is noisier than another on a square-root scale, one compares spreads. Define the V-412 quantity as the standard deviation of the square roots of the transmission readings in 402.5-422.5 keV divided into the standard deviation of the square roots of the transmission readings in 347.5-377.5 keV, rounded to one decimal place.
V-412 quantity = 0.6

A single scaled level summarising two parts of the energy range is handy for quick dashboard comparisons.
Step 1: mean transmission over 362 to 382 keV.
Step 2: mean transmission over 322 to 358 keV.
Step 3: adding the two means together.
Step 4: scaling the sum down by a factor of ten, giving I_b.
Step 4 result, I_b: 3.62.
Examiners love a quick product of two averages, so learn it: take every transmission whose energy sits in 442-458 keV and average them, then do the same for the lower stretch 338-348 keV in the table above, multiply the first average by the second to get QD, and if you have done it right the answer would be 335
